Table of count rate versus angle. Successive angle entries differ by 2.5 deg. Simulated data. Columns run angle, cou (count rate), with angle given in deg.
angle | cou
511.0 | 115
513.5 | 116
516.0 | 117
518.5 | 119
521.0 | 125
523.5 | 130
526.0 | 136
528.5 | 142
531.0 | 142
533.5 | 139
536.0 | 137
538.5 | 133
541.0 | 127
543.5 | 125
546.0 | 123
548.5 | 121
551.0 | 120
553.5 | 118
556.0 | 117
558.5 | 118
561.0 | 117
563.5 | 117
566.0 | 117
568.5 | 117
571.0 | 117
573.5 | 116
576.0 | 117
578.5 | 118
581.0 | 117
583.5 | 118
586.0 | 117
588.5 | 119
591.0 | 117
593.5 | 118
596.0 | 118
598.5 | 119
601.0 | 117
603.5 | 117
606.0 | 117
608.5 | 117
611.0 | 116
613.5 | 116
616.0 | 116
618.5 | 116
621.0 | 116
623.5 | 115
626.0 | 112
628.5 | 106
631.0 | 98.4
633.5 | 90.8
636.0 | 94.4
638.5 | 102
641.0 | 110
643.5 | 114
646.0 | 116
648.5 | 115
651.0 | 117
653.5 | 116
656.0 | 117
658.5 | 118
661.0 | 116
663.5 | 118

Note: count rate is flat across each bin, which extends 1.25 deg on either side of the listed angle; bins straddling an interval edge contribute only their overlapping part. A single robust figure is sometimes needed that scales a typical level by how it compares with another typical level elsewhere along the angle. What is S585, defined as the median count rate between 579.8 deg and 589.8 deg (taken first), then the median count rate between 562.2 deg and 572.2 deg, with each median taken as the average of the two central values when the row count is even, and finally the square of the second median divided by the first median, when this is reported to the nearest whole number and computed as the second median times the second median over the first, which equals 117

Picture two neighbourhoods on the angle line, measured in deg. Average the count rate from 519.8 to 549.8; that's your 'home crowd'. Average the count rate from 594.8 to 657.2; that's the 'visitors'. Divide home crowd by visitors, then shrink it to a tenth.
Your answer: 0.117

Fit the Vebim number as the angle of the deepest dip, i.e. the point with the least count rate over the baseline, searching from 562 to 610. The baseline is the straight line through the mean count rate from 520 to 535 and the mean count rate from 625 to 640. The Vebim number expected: 563.5 deg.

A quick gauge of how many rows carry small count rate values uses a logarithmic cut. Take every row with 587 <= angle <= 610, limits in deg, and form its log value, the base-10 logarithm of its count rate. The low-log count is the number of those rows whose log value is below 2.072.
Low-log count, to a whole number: 7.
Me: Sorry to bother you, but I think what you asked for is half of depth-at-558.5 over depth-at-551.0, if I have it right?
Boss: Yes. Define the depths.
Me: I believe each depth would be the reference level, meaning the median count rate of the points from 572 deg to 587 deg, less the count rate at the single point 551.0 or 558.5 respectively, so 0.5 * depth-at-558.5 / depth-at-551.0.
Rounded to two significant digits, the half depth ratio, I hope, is 0.17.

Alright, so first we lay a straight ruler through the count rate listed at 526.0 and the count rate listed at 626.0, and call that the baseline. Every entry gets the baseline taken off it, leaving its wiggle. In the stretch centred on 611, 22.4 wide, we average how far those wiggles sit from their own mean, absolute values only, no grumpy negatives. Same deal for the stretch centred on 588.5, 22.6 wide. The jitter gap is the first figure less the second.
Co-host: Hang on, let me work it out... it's -0.8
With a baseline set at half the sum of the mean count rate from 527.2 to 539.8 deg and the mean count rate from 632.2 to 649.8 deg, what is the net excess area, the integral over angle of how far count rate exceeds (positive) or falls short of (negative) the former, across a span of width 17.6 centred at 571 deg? -93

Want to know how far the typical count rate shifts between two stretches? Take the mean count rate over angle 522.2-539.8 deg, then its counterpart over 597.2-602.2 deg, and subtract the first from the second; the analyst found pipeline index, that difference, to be -19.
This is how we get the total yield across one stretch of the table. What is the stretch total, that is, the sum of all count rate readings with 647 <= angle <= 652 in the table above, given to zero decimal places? 232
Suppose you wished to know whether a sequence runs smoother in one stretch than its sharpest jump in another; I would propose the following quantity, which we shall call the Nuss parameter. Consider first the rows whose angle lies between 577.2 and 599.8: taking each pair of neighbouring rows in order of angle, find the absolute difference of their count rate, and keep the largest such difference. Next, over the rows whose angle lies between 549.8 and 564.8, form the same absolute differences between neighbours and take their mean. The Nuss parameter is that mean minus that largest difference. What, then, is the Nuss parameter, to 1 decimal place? -1.0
